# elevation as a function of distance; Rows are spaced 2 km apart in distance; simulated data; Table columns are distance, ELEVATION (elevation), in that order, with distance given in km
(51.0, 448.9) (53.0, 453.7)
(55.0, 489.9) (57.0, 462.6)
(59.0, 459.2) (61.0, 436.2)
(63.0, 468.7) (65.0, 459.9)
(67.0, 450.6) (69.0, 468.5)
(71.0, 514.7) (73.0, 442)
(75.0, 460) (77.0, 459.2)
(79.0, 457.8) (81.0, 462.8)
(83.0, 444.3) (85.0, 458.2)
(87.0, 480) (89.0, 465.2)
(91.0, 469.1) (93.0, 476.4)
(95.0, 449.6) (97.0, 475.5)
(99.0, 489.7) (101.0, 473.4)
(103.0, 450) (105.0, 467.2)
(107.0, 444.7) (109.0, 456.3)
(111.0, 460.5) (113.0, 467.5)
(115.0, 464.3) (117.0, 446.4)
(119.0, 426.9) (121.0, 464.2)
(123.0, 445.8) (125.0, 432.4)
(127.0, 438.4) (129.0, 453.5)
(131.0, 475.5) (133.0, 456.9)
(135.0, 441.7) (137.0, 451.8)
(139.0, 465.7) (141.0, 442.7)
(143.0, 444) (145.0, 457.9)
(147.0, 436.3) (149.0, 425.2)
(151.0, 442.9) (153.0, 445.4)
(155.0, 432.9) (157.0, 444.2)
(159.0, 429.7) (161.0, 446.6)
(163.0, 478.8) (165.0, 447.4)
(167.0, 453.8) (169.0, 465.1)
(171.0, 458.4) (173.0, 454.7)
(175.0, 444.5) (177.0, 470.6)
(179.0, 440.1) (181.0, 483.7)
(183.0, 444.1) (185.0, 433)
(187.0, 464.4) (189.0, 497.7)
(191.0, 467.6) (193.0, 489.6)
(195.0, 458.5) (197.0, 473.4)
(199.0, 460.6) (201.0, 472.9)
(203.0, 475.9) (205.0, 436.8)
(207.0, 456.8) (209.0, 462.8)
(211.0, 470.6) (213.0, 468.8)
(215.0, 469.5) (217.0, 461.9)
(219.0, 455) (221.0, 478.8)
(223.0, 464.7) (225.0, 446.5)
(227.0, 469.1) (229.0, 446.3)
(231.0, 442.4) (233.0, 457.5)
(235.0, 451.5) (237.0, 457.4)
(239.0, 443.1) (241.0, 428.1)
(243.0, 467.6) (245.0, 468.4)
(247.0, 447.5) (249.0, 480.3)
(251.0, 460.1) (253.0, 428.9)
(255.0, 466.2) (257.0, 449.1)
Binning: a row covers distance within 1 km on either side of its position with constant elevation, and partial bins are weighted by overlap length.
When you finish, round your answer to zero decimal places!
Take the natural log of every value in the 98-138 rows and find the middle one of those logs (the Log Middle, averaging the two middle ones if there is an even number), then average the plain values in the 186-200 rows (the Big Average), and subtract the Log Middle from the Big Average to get 467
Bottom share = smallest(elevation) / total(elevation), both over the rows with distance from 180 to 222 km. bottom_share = 0.04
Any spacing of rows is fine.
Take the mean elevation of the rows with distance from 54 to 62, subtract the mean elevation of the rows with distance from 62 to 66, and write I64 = -2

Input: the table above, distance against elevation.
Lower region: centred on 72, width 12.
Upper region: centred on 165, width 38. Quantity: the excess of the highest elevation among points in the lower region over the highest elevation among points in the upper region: 31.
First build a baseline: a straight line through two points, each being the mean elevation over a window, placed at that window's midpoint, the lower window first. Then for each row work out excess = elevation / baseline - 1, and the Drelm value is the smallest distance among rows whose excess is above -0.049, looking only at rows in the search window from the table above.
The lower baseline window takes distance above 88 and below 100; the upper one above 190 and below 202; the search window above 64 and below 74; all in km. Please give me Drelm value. 65.0 km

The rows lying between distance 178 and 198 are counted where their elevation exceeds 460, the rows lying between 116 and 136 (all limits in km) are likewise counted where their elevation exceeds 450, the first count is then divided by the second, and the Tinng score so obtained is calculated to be 1.5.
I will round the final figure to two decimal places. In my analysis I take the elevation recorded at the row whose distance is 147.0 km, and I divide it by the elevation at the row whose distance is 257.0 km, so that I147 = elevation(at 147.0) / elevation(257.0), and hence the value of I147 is 0.97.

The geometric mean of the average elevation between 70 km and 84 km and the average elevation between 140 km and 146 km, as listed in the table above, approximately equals 456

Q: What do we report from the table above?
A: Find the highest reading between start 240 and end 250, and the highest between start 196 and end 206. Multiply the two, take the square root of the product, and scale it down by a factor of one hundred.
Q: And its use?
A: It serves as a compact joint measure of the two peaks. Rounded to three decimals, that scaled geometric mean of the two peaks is 4.781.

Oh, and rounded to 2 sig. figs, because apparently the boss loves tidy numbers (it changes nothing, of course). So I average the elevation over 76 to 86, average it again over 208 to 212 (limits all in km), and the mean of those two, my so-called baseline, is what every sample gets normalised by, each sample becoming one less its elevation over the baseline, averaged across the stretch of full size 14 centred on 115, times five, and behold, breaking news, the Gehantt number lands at 0.070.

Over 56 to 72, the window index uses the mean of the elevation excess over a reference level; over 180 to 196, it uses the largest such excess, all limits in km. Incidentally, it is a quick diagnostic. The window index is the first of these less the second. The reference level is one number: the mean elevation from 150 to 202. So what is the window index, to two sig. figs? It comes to -33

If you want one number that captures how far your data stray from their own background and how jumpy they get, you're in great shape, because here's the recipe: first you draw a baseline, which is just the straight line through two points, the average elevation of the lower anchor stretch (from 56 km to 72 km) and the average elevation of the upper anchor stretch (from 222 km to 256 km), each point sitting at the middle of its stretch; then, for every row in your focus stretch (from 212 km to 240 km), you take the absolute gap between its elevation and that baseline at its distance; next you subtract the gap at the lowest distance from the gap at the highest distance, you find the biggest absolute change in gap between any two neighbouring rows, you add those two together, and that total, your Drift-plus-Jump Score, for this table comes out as 21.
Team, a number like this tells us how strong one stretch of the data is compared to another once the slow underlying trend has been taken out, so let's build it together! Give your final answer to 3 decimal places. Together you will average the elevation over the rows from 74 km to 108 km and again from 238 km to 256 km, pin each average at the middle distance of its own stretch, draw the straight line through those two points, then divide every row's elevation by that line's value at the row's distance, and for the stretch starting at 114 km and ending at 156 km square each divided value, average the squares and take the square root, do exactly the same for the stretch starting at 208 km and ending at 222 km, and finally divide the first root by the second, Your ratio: 0.948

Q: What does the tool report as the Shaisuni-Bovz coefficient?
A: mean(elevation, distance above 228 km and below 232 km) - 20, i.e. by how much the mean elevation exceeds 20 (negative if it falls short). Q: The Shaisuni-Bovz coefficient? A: 424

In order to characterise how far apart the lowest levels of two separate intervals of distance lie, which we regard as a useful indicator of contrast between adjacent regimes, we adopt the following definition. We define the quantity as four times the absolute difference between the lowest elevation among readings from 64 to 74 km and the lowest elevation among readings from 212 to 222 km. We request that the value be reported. 52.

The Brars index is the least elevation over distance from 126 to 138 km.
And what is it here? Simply 438.4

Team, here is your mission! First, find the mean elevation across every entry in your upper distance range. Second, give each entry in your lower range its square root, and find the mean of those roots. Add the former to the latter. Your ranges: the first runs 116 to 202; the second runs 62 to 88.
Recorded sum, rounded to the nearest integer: 475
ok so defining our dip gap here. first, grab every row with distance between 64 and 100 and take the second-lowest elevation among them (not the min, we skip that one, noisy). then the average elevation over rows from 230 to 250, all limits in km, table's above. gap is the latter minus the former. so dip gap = 10.1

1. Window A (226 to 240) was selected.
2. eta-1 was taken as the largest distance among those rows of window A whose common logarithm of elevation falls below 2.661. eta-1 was 239.0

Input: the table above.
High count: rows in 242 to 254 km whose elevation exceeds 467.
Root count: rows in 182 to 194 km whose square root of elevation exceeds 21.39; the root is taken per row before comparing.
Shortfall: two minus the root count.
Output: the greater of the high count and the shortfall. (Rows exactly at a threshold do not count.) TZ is 3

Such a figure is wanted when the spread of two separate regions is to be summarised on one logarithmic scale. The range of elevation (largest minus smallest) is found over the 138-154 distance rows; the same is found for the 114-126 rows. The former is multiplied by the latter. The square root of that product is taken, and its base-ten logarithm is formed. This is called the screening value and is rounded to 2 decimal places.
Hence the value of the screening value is 1.59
